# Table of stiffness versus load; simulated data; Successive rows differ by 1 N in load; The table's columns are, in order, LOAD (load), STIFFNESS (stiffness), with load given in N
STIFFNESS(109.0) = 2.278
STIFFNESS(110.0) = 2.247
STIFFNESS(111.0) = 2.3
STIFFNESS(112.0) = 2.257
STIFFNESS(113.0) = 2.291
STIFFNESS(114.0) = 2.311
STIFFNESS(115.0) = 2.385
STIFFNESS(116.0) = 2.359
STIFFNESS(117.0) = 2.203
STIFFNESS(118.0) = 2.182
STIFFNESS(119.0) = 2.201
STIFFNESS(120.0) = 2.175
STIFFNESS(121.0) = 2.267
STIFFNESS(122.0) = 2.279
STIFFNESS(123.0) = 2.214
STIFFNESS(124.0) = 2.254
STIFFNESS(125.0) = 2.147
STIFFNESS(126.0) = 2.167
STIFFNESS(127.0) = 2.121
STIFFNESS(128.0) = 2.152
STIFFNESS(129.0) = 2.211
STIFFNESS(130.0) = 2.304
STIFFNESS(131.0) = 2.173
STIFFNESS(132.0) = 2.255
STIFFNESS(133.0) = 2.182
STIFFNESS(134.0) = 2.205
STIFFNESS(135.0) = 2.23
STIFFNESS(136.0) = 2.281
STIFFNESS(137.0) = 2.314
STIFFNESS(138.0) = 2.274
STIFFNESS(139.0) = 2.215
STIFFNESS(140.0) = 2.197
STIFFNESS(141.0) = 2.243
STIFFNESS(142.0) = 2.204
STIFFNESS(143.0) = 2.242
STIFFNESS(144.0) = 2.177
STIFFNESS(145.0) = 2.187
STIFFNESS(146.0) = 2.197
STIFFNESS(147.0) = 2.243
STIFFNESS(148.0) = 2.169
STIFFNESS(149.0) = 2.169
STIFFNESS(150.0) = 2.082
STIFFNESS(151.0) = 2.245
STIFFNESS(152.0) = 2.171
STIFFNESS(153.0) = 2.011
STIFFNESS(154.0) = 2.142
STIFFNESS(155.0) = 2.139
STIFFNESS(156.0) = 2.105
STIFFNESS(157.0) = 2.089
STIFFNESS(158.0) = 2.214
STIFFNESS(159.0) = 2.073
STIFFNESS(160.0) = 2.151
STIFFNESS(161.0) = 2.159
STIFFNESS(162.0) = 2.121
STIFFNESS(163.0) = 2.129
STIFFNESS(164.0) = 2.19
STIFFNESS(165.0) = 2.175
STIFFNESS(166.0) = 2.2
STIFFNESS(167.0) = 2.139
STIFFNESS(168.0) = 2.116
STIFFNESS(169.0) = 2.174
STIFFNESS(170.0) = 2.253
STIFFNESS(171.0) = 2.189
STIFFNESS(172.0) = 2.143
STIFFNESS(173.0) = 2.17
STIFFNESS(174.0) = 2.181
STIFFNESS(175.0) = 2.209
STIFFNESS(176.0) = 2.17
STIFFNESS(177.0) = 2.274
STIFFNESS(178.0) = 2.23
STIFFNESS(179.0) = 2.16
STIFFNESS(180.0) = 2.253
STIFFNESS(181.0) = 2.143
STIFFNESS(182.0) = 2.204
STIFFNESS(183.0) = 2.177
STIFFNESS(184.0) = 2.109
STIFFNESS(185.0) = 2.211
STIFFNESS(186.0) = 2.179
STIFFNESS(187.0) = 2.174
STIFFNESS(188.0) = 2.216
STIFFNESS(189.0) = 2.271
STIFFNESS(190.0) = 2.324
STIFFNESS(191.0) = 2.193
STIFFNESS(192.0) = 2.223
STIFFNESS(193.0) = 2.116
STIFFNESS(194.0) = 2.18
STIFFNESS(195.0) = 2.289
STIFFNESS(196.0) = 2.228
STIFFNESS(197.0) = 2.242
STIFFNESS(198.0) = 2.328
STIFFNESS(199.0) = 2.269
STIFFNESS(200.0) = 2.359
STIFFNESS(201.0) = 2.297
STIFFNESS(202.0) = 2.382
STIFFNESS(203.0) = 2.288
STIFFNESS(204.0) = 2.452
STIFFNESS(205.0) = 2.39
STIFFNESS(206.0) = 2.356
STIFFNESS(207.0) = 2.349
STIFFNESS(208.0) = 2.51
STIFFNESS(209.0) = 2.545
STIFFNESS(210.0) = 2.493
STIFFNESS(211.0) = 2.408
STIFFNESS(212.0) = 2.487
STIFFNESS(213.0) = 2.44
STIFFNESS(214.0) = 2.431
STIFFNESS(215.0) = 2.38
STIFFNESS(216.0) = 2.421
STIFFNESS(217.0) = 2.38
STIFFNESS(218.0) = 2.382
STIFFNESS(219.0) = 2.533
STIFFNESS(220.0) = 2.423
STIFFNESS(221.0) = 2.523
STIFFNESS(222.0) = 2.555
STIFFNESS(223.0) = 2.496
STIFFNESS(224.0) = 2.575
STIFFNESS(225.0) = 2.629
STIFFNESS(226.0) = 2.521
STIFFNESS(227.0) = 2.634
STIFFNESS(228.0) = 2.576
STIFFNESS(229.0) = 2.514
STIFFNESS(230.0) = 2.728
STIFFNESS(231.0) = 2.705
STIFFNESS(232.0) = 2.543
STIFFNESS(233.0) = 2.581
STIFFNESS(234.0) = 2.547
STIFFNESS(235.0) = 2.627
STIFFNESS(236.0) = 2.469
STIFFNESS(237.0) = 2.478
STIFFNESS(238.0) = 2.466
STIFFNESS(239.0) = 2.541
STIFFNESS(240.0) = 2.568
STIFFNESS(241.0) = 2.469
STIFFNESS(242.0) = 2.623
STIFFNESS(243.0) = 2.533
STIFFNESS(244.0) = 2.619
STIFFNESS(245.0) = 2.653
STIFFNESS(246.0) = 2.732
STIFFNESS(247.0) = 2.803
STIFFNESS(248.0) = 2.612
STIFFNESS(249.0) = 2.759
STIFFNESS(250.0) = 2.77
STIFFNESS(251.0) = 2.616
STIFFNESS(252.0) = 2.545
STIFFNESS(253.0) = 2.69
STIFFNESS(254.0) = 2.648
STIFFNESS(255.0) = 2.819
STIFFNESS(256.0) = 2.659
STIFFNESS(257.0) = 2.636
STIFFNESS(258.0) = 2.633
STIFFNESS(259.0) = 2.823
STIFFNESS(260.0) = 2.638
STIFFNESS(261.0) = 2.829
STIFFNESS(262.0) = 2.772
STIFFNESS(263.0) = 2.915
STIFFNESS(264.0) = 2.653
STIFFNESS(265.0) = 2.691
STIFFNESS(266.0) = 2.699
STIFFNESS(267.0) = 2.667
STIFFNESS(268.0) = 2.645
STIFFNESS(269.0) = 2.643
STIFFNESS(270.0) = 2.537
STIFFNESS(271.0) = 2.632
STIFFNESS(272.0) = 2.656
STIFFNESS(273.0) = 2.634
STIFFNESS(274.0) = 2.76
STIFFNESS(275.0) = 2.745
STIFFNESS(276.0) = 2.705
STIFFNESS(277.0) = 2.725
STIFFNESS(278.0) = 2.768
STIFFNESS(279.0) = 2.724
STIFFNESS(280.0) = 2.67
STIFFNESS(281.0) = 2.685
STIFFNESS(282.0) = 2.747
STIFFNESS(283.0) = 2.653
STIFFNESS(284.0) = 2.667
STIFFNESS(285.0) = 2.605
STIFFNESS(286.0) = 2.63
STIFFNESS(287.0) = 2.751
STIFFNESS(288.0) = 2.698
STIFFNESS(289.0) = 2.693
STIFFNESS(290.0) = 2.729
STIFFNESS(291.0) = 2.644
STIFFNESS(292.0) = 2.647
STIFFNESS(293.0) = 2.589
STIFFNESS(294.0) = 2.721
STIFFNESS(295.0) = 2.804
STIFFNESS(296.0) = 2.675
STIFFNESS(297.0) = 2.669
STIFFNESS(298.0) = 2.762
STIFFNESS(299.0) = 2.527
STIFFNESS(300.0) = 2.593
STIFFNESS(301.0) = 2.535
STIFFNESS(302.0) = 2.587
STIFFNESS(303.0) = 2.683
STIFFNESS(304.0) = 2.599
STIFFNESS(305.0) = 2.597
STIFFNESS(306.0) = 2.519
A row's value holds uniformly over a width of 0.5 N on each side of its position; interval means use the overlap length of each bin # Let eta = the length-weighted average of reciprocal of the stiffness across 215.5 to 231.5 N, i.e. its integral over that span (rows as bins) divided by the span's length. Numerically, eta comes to 0.39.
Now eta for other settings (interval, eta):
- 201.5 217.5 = 0.41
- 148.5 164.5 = 0.47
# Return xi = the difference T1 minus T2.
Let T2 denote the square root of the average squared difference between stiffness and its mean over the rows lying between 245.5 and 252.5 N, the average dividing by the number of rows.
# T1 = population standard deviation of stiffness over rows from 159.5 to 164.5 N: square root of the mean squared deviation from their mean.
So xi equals -0.07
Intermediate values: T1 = 0.024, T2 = 0.091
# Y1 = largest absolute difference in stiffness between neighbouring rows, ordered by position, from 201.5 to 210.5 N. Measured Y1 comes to 0.16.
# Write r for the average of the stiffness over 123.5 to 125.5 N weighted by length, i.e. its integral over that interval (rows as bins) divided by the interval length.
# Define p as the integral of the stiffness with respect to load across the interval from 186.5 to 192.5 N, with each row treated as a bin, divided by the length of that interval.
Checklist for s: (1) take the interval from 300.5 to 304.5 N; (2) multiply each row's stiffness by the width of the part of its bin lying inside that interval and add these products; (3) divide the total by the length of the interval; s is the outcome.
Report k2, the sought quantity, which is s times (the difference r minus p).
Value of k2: -0.1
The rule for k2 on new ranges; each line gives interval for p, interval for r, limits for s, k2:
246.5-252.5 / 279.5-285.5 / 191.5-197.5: 0.0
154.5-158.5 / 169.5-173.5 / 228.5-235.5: 0.1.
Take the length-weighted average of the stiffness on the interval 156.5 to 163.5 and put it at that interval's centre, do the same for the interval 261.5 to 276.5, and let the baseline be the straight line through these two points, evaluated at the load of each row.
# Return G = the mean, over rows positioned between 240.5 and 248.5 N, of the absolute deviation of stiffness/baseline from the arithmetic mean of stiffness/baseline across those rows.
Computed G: 0.027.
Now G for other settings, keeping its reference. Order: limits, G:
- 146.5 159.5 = 0.031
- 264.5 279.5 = 0.015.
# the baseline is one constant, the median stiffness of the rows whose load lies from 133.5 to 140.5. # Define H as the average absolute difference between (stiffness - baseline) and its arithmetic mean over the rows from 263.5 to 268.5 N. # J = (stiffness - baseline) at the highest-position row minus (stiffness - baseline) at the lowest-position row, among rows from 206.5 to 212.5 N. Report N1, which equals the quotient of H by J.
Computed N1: 0.1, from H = 0.02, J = 0.14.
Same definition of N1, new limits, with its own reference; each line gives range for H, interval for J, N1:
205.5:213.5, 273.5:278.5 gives 7.5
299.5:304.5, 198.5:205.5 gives 0.3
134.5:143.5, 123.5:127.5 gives -0.2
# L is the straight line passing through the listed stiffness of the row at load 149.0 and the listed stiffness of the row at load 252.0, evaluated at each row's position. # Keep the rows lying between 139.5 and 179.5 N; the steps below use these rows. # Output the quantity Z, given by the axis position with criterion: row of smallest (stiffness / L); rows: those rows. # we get 153.0 N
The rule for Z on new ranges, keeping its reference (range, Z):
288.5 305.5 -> 299.0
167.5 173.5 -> 168.0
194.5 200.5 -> 196.0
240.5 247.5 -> 241.0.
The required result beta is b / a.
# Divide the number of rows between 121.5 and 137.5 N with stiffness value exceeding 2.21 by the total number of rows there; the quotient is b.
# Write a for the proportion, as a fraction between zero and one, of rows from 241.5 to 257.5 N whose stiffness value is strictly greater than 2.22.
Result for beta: 0.6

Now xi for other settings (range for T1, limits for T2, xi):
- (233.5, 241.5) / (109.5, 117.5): 0.00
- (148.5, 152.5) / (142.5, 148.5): 0.03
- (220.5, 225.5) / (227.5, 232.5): -0.04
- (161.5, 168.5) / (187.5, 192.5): -0.01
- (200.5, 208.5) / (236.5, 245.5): 0.00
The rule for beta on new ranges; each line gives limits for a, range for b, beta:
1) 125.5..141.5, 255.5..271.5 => 2.3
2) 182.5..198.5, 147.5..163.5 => 0.3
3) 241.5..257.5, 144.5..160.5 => 0.2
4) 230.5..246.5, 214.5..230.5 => 1.0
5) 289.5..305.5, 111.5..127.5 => 0.6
